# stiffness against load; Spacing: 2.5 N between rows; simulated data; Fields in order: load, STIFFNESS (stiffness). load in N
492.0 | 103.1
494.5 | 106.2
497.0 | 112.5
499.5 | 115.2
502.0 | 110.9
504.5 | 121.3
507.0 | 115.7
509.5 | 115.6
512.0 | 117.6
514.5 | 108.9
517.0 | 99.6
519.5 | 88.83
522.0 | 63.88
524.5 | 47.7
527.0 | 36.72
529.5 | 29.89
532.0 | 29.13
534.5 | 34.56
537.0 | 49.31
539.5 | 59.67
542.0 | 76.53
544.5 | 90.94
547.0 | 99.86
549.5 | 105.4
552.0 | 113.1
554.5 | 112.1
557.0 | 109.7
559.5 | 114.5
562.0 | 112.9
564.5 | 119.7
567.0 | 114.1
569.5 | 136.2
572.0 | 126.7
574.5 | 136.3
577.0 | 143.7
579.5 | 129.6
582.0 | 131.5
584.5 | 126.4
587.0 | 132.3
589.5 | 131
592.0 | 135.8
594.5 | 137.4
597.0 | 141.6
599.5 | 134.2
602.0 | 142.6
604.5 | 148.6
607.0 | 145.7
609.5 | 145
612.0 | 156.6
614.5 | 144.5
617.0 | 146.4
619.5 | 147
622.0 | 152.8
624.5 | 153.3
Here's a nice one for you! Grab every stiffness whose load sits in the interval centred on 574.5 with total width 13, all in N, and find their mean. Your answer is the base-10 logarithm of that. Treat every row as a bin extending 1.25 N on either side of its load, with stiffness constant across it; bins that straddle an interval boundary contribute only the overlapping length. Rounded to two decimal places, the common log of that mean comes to 2.13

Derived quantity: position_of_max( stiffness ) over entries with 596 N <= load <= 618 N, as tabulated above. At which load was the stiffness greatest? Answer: 612.0 N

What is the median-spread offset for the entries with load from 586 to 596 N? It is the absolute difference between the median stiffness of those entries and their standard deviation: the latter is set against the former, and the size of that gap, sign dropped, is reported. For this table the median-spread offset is 131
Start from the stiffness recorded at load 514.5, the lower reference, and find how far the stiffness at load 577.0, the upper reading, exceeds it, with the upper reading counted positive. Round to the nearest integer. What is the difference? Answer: 35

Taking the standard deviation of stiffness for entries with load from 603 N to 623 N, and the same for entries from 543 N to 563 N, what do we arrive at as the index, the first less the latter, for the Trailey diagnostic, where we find -4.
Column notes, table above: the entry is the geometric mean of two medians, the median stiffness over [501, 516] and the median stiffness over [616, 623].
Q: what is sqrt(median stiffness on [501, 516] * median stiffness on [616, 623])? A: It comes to 130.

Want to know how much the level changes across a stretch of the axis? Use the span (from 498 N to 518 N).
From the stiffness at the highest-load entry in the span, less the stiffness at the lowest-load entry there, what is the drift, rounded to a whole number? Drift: -16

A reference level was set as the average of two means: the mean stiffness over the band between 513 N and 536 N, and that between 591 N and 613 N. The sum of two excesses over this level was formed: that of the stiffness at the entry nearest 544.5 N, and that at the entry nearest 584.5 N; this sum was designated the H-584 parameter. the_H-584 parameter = 14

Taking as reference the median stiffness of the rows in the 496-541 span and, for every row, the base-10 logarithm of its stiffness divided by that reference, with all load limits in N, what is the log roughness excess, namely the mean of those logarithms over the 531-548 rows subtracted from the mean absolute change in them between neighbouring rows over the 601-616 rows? 0.23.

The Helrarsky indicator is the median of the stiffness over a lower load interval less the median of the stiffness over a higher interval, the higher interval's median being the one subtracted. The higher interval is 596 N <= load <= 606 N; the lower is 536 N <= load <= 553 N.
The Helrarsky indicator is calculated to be -51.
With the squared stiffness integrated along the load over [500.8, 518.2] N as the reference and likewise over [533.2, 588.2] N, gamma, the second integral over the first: 3.1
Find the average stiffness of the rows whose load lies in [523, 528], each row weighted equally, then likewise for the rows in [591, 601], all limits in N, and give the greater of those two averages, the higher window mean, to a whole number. 137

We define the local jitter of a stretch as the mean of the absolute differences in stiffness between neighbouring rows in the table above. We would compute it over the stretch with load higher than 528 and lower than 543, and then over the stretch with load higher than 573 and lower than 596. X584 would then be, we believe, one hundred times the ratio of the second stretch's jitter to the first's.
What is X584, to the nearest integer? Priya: 55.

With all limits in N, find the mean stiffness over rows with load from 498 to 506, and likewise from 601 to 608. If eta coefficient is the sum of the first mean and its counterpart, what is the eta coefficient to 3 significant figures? 261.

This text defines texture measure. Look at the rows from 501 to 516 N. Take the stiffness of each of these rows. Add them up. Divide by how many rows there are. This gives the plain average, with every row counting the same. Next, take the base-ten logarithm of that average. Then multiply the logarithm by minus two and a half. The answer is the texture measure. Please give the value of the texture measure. -5.15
